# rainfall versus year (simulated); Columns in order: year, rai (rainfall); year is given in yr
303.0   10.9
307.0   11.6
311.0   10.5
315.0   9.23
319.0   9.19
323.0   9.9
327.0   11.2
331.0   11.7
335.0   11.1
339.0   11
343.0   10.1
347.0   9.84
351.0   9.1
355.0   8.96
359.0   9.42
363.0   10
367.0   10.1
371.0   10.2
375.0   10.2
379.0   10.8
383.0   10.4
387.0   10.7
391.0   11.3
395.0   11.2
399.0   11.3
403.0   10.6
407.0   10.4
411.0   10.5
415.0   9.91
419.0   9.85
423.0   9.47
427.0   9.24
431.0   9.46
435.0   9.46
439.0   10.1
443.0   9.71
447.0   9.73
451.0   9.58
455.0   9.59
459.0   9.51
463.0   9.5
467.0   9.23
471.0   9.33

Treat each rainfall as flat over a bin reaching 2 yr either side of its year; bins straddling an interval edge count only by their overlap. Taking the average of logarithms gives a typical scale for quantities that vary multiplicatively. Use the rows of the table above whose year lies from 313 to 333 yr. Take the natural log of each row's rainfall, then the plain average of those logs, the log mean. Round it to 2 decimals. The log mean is 2.32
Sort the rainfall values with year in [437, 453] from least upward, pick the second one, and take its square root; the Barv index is 3.12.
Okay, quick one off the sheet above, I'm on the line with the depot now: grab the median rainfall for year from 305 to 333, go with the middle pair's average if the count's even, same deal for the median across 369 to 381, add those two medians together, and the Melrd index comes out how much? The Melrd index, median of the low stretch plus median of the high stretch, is 20.7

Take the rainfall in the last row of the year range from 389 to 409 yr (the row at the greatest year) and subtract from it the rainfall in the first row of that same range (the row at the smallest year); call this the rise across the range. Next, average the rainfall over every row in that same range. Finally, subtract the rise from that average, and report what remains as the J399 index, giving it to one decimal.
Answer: 11.9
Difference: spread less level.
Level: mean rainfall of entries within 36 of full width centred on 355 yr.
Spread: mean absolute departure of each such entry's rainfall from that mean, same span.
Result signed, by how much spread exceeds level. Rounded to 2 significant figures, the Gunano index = -9.4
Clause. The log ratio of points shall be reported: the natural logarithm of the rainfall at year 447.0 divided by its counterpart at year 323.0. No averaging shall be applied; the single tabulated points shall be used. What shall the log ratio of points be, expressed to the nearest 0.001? -0.017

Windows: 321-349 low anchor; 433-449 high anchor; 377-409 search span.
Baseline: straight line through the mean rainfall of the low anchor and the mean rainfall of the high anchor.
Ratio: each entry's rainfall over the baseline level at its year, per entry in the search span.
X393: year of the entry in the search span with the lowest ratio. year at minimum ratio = 383.0 yr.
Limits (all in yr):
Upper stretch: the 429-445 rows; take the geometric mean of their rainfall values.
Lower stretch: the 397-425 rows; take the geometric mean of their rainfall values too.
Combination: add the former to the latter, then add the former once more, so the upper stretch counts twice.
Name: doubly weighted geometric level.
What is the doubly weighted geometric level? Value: 29.6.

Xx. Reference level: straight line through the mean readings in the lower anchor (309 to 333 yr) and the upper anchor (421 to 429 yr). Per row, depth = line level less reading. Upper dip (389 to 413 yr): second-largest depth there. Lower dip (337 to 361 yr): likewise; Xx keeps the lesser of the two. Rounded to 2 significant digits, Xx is -1.0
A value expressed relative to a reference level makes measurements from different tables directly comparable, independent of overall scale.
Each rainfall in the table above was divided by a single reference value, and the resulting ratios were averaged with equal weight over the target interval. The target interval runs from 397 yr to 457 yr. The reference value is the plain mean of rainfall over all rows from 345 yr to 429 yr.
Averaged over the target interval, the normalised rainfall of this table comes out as 0.98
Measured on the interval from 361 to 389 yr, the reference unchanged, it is 1.02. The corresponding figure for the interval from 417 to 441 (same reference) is 0.94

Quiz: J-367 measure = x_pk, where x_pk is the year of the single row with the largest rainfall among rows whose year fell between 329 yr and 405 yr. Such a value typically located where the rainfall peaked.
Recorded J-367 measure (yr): 331.0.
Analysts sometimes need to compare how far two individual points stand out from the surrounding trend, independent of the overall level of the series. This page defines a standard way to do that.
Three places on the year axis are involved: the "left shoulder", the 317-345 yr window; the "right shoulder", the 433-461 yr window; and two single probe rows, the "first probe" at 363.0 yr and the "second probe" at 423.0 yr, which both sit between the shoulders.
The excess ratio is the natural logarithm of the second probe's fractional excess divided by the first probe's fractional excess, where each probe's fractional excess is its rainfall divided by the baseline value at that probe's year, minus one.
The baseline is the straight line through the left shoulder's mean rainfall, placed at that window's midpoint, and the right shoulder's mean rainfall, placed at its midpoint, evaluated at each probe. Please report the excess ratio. 0.2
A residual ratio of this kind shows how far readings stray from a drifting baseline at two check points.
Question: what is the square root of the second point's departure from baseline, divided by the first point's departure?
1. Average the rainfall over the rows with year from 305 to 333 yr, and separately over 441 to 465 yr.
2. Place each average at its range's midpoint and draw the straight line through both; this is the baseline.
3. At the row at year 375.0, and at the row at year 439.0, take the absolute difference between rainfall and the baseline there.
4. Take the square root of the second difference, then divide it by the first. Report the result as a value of 7.1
